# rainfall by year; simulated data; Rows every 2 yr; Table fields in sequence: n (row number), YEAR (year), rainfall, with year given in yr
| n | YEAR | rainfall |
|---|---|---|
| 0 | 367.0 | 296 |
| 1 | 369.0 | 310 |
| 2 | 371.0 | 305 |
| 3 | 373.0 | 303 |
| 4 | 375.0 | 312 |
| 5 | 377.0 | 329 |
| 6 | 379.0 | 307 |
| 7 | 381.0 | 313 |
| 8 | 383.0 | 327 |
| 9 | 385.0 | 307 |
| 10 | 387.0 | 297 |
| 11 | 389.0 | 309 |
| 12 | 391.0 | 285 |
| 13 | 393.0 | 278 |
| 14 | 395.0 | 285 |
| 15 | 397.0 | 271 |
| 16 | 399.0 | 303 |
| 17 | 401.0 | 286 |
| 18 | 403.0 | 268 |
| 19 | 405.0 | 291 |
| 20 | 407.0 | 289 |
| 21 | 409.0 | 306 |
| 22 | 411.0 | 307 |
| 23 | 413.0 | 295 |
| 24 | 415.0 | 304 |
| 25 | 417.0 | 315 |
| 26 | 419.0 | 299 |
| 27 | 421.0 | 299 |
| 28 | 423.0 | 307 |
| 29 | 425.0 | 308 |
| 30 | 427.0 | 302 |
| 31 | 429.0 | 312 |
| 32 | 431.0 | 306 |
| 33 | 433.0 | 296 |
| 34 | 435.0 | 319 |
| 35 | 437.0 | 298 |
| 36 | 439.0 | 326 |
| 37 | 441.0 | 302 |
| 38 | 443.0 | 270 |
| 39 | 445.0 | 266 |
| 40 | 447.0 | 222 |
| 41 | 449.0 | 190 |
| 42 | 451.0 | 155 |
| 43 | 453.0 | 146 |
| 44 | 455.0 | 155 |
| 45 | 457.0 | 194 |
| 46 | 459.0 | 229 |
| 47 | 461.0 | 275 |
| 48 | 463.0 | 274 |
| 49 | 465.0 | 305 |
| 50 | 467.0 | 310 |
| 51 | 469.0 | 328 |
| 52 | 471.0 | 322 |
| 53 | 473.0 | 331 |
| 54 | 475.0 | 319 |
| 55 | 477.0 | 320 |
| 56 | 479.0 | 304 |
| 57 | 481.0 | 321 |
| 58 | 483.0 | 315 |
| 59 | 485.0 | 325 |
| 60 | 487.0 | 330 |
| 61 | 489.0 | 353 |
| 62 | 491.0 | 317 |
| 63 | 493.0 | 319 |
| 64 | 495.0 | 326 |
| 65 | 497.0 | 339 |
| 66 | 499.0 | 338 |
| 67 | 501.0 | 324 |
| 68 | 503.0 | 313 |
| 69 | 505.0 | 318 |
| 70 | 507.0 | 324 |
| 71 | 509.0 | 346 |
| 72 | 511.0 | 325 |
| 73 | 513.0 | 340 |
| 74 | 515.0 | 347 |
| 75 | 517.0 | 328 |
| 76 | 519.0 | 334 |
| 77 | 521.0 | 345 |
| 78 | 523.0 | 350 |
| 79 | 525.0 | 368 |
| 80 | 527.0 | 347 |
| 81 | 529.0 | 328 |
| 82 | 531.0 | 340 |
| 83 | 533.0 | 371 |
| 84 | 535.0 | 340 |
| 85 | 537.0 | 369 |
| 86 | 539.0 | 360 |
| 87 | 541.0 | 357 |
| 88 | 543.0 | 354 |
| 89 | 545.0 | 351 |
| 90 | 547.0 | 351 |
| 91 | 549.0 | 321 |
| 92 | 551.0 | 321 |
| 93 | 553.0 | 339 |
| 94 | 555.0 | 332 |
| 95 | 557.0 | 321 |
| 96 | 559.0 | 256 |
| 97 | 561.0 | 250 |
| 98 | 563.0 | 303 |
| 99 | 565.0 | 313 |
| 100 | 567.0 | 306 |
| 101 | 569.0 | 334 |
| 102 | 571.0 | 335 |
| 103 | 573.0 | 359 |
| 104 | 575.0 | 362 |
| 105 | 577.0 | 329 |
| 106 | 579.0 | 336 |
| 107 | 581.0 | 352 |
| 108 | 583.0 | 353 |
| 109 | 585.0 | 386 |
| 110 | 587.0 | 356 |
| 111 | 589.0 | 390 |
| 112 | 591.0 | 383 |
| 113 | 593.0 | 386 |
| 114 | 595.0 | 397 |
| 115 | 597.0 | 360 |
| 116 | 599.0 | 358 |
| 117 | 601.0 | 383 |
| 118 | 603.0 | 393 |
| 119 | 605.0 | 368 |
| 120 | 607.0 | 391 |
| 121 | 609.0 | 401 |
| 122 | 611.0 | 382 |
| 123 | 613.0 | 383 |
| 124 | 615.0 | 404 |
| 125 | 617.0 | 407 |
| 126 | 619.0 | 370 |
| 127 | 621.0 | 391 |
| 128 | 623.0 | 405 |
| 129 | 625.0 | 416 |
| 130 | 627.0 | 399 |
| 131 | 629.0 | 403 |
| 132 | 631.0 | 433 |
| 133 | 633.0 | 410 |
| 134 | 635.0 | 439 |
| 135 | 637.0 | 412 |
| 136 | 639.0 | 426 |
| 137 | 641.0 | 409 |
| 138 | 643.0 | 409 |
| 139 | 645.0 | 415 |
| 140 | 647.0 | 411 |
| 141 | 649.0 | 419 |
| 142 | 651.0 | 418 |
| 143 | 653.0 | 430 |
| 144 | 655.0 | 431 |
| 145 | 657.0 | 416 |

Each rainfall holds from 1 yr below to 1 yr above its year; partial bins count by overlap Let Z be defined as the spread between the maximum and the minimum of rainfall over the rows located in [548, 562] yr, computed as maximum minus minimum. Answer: 89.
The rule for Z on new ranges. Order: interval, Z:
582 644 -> 86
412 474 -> 185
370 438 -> 61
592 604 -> 39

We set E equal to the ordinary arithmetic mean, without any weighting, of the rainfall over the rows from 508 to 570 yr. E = 334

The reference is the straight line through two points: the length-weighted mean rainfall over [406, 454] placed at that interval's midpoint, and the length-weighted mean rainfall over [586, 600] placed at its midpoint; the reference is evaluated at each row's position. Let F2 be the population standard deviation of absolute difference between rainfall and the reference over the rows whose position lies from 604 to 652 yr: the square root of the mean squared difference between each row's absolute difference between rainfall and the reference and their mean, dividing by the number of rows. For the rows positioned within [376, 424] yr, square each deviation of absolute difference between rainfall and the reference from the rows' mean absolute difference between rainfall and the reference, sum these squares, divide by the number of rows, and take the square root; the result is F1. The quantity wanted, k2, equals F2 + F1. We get 28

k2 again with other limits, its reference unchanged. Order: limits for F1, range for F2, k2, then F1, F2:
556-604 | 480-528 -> 36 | 27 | 9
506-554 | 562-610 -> 25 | 10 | 15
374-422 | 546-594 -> 46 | 19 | 26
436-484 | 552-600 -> 72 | 46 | 26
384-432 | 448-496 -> 59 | 11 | 48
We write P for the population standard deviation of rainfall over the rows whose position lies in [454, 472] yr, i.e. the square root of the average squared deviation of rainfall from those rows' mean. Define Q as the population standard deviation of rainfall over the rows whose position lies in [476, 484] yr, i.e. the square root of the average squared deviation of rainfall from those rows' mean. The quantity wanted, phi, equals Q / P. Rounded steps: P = 57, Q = 6.7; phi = 0.1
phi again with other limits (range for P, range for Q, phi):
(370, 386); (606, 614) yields 0.8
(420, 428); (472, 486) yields 2.1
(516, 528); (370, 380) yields 0.7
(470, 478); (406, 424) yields 1.5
